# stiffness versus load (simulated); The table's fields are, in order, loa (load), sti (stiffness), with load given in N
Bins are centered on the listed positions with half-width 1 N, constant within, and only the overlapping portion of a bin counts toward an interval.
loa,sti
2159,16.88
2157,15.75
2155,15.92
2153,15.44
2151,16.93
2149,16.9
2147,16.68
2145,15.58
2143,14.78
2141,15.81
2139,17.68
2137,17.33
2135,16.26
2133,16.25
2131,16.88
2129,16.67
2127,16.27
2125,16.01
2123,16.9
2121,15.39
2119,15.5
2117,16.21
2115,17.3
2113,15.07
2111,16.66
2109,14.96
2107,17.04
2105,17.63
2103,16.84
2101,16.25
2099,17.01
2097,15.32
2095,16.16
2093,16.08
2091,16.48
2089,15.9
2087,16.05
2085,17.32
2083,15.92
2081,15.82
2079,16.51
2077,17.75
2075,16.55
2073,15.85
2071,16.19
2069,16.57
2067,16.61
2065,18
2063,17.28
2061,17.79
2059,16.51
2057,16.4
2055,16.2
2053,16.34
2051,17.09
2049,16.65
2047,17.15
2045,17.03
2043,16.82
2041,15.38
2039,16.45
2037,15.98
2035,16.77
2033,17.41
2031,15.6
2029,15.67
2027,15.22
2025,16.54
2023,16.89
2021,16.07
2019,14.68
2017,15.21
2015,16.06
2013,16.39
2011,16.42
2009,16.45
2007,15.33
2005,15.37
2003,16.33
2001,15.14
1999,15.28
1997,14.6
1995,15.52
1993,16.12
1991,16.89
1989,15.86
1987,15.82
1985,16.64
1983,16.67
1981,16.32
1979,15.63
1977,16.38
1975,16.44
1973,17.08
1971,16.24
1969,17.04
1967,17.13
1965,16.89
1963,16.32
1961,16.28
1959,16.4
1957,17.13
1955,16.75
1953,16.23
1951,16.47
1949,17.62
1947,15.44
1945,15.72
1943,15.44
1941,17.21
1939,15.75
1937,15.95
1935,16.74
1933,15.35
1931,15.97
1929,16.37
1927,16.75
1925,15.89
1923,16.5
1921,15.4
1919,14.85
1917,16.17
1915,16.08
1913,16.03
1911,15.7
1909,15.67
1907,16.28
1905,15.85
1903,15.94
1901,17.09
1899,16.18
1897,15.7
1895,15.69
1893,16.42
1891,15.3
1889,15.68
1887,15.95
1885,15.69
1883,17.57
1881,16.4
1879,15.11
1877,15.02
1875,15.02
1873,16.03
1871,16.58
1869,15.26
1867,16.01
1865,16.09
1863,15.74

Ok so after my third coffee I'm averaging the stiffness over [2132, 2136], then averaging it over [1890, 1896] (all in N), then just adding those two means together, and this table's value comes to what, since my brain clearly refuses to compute 32.1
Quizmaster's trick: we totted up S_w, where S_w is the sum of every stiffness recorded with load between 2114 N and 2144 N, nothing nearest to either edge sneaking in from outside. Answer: 245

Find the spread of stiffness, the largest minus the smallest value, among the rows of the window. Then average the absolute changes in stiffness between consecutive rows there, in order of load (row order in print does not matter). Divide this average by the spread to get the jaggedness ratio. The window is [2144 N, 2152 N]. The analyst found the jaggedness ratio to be 0.33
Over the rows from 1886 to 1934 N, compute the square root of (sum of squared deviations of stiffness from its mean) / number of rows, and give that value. 0.48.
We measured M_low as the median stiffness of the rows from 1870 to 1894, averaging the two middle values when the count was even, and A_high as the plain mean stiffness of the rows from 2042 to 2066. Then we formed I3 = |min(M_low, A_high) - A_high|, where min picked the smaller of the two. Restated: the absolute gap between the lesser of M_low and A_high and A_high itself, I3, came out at 1.1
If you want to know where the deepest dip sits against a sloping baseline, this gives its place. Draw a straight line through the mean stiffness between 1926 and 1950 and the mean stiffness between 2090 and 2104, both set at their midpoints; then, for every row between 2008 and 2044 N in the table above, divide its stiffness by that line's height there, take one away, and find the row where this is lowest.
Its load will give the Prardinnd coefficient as 2019 N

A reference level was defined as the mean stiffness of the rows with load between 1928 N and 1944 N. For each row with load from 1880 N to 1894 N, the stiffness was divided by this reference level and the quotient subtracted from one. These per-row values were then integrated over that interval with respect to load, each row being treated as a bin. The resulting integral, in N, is 0.0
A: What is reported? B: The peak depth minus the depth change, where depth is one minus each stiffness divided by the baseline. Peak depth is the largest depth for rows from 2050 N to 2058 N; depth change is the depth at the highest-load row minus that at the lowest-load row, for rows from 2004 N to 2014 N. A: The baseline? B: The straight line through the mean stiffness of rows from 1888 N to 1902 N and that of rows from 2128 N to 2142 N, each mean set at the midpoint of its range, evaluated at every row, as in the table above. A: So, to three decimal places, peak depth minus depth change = 0.077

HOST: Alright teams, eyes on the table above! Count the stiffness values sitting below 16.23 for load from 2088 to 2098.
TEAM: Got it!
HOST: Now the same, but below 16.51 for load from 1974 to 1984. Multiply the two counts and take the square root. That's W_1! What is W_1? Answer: 4.0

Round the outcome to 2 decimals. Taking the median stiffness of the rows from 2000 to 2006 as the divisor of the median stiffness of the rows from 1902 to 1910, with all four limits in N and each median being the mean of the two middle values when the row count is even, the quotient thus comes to 1.03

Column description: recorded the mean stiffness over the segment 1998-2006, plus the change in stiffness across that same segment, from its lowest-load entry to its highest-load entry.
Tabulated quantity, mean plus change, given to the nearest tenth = 15.6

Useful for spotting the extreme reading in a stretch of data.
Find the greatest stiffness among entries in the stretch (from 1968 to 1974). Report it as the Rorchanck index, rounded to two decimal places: 17.08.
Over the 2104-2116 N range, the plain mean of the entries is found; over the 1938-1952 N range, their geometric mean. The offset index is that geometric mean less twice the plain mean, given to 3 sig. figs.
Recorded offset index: -16.7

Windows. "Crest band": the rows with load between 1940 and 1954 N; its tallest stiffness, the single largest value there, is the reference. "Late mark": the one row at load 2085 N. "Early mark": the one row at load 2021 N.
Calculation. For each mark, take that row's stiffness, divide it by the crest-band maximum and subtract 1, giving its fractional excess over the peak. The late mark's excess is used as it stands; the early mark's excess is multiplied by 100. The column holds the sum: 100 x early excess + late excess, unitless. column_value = -8.8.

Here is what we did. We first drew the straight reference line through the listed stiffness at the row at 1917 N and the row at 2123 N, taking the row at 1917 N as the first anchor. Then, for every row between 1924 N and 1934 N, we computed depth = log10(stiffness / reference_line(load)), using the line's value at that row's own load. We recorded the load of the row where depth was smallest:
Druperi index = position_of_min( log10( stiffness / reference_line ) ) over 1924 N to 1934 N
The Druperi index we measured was 1933 N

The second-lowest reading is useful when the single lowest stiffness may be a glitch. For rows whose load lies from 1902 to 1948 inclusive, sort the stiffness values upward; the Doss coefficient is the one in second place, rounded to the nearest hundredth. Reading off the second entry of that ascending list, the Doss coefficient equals 15.35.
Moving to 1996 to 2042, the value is 14.68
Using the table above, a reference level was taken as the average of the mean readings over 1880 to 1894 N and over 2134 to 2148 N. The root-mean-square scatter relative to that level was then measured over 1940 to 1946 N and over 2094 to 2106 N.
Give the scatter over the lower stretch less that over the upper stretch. 0.0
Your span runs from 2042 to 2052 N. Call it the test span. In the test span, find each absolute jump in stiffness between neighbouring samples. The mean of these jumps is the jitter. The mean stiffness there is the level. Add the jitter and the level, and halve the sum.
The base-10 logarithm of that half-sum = 0.936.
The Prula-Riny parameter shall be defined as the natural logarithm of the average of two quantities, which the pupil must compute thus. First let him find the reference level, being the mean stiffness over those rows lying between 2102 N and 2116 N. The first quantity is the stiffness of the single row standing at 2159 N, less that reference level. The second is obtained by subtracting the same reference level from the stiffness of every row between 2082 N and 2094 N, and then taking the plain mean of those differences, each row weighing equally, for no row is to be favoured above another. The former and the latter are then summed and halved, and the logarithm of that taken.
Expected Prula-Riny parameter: -2.5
